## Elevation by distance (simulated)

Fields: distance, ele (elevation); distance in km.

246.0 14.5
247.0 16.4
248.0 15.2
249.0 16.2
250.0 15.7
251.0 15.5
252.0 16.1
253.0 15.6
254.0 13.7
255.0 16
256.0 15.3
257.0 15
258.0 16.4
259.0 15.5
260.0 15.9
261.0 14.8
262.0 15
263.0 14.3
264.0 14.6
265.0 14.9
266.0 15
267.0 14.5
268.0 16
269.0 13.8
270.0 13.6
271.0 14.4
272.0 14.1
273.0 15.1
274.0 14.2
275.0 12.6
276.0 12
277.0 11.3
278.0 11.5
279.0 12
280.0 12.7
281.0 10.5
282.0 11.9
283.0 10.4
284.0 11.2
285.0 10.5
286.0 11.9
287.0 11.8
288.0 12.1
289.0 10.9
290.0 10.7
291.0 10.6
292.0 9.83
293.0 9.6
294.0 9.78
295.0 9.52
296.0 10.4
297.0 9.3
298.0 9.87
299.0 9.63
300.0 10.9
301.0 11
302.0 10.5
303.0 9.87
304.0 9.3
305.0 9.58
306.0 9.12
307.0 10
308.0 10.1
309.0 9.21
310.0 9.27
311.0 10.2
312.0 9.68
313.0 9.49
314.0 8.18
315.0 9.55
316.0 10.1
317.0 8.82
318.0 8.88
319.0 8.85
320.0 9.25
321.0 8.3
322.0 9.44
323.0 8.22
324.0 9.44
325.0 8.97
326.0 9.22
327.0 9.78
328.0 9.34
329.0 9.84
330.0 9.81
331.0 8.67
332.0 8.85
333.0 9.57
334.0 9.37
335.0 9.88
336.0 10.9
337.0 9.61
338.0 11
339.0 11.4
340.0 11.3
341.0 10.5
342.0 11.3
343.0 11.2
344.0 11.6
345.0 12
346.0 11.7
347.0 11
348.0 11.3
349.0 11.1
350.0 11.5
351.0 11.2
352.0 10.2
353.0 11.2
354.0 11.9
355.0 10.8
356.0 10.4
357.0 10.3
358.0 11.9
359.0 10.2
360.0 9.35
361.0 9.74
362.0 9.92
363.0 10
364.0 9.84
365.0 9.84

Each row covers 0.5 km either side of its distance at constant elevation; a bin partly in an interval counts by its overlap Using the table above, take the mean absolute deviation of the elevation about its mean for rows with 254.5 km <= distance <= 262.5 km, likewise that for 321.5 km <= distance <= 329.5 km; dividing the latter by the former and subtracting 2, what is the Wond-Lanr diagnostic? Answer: -1.2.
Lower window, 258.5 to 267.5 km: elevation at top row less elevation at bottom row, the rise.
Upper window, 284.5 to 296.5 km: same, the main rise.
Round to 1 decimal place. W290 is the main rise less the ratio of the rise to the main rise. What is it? -10.1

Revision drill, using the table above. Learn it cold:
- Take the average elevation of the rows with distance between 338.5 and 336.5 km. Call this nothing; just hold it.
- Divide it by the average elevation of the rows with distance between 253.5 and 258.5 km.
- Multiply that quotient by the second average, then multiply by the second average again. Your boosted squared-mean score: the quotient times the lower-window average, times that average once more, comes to 157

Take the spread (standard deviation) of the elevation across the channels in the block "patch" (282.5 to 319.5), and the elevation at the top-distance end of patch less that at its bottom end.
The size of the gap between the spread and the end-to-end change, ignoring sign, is 2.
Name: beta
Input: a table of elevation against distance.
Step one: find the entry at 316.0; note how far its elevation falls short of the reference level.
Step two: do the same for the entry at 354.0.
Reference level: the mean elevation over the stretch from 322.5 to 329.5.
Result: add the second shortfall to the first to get -3.5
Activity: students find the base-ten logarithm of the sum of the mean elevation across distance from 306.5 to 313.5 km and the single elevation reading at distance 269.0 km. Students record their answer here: 1.37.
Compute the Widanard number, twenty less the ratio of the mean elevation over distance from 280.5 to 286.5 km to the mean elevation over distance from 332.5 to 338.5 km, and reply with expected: 18.9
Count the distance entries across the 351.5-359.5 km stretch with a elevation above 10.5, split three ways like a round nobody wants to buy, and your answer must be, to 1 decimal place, 1.3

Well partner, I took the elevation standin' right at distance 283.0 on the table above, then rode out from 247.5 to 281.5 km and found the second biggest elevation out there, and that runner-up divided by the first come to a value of 1.56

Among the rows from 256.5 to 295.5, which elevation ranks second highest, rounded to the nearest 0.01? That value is 16.00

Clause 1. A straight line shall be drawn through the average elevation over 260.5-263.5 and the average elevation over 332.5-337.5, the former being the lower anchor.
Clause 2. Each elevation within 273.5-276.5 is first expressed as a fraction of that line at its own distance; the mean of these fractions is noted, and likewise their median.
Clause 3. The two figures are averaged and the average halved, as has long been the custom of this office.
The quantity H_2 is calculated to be 0.46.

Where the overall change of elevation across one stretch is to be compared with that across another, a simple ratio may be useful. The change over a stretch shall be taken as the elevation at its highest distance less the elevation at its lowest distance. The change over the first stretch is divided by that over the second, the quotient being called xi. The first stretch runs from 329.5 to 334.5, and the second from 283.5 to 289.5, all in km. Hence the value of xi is 1.5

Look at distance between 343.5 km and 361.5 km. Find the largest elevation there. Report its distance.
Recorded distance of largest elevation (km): 345.0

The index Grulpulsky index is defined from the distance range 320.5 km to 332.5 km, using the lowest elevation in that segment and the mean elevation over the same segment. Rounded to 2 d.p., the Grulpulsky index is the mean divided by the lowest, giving 1.11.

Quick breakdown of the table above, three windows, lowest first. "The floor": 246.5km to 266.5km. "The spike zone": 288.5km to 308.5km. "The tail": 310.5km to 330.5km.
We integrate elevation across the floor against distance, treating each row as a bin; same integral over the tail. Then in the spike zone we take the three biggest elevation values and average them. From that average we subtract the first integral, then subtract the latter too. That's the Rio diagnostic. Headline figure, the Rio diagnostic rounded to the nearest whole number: -482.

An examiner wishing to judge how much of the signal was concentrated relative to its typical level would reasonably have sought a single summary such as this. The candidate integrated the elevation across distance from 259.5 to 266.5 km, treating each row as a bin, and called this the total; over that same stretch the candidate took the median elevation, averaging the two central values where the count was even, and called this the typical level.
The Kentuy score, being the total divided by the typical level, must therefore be 7.0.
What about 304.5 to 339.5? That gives 35.2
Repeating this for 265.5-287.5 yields 22.8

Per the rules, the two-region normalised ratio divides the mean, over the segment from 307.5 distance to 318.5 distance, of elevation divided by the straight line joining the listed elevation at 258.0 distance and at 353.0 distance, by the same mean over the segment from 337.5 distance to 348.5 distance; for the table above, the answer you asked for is 0.73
